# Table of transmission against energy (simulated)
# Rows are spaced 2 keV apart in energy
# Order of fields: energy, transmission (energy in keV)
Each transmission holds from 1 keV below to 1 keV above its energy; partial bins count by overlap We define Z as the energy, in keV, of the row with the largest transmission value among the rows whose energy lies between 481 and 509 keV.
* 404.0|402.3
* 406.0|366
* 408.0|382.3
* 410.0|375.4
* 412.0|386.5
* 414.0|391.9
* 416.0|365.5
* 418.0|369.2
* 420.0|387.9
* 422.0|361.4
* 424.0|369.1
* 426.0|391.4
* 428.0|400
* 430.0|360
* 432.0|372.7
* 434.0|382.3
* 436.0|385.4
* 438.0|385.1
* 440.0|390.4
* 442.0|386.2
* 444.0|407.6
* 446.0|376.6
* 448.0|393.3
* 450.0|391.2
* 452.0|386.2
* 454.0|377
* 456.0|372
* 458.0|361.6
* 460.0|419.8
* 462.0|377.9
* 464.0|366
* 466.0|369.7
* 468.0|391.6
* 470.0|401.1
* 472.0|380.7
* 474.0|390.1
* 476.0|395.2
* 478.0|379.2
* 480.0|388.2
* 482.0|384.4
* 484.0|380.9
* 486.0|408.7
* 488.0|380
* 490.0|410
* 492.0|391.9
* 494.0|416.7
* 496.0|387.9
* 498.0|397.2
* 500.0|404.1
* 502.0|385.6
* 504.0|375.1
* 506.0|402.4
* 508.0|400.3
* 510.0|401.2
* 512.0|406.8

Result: 494.0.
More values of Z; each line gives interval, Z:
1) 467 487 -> 486.0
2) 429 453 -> 444.0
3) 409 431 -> 428.0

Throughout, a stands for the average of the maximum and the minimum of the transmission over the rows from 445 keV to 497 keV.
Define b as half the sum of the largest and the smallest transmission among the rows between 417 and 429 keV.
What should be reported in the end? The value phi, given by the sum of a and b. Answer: 771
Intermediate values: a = 391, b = 381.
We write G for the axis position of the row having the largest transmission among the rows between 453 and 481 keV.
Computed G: 460.0 keV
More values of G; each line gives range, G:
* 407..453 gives 444.0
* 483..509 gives 494.0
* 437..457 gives 444.0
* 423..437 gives 428.0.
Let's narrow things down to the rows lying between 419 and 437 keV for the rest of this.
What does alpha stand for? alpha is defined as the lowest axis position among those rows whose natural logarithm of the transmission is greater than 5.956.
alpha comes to 420.0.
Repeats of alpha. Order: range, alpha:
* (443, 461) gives 444.0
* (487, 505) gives 490.0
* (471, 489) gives 474.0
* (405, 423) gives 412.0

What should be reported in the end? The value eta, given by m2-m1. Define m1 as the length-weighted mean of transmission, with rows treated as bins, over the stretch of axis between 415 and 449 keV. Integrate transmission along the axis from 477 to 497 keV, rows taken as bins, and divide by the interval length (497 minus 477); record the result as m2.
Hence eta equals 11.4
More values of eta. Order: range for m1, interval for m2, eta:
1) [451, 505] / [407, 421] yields -8.3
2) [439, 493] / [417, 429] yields -7.5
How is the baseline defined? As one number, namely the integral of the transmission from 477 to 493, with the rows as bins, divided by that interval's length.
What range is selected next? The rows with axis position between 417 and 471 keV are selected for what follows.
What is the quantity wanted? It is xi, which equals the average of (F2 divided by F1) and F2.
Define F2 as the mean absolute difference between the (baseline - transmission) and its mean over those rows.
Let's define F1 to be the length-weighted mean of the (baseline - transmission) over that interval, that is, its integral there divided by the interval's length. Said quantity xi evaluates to 6.7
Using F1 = 8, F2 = 11.8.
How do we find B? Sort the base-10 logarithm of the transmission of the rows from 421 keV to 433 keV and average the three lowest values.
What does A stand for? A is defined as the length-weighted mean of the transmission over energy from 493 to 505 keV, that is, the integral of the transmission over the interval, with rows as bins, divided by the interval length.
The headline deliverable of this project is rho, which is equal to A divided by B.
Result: 154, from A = 394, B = 2.56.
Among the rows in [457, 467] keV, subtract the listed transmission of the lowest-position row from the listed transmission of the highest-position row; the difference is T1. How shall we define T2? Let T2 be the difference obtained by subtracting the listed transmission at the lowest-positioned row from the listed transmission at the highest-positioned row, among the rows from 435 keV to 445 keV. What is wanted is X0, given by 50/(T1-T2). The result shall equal -4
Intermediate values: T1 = 8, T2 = 22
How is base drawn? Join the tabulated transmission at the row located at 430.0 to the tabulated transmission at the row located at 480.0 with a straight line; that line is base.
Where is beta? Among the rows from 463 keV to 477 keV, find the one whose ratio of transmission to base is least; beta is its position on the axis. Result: 464.0 keV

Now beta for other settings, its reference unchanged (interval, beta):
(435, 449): 446.0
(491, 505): 504.0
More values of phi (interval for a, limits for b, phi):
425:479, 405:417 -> 769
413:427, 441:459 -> 761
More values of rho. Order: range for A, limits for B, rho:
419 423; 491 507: 145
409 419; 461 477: 147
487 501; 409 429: 155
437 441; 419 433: 151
